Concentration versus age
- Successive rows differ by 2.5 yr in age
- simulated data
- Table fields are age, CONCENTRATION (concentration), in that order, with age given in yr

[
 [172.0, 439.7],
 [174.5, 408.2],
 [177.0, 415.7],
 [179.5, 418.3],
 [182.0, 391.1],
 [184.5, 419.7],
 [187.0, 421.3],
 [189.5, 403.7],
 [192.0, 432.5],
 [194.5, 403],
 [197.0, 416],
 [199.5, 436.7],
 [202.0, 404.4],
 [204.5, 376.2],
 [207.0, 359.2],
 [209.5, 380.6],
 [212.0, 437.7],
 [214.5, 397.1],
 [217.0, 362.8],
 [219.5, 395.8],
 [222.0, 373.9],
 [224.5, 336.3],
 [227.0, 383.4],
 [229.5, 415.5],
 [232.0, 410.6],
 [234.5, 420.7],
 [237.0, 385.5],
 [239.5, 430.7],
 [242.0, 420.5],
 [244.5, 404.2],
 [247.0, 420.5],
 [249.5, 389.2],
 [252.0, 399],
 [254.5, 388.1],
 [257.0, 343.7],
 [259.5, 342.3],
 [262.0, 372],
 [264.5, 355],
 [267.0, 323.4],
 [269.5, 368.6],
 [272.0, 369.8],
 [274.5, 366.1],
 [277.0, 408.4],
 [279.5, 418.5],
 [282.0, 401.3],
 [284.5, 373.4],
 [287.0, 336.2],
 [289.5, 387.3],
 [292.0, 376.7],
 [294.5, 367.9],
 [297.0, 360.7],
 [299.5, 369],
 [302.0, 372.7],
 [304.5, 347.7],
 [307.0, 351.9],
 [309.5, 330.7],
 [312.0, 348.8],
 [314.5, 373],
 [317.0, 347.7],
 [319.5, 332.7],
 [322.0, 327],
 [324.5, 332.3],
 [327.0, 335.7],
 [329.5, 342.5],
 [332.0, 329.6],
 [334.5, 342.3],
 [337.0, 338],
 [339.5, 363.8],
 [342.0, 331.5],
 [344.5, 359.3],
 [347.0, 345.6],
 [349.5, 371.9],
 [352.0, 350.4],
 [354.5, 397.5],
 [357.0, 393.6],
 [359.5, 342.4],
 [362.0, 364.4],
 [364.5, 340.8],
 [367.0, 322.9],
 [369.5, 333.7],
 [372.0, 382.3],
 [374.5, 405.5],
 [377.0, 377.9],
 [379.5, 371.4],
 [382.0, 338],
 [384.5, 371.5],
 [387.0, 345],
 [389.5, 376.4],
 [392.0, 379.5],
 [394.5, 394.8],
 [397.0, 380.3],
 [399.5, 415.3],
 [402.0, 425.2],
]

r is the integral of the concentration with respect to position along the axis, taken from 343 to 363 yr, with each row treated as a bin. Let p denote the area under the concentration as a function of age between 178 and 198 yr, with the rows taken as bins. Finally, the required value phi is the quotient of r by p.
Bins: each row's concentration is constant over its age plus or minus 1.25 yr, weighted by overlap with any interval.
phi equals 0.88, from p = 8264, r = 7305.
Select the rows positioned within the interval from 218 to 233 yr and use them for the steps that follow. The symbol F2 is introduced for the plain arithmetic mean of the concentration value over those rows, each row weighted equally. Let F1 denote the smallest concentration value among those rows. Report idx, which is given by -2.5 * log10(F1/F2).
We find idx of 0.149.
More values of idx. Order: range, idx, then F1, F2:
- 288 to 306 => 0.064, 347.7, 369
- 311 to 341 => 0.051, 327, 343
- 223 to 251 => 0.193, 336.3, 402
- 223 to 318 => 0.166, 323.4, 377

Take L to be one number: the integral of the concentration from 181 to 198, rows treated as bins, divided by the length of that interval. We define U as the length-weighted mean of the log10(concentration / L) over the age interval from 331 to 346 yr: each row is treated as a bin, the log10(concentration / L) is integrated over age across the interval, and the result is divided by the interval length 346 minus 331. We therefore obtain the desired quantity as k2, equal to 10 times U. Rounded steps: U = -0.08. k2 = -0.8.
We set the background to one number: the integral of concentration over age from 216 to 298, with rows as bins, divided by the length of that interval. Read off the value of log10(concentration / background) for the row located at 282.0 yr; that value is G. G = 0.02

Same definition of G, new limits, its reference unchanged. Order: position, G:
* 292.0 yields -0.01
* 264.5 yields -0.03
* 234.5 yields 0.04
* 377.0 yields 0.00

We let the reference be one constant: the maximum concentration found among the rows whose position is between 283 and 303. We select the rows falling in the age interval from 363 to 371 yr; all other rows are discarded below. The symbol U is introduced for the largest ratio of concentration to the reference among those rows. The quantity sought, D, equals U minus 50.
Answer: -49.1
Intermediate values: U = 0.88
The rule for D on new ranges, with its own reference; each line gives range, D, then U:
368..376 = -49.0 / 1.05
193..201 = -48.9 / 1.13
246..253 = -48.9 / 1.09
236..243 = -48.9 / 1.11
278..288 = -48.9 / 1.08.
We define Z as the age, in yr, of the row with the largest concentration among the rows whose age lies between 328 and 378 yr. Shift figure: 374.5 yr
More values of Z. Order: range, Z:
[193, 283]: 212.0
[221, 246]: 239.5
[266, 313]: 279.5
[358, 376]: 374.5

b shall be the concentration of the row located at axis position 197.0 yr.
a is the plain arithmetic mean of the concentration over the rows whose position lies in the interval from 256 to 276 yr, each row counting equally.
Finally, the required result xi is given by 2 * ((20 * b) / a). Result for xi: 47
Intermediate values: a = 355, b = 416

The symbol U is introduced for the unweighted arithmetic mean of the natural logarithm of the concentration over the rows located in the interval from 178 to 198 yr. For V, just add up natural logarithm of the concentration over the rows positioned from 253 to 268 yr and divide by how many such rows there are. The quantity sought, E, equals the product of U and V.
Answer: 35.34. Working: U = 6.02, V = 5.87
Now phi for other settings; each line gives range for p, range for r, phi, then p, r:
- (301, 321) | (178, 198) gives 1.18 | 7002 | 8264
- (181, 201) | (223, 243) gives 0.96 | 8313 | 7996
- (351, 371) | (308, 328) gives 0.96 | 7122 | 6824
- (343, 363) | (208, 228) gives 1.05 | 7305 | 7663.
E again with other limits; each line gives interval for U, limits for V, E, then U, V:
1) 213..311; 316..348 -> 34.60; 5.93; 5.83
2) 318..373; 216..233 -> 34.80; 5.85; 5.94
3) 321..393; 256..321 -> 34.60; 5.87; 5.89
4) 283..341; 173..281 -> 35.01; 5.86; 5.97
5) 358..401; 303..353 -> 34.49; 5.90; 5.84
